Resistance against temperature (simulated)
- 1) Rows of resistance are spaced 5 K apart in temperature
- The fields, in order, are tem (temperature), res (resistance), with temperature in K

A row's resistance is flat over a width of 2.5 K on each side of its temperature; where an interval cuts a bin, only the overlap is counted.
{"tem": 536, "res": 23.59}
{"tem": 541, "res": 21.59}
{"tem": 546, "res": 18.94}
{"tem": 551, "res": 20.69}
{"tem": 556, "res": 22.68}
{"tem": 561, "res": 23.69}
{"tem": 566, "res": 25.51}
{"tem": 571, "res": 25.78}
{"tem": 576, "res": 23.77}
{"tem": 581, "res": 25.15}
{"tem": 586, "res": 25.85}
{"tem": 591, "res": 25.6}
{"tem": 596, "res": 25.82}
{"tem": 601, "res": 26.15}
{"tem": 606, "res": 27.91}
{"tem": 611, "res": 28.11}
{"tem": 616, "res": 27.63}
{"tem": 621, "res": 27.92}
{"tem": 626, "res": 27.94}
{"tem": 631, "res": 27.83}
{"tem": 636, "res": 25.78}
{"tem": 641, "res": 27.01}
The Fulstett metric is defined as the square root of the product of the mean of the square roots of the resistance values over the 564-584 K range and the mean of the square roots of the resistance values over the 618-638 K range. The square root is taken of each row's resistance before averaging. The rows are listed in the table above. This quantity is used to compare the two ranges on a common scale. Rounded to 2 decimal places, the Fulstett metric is 5.12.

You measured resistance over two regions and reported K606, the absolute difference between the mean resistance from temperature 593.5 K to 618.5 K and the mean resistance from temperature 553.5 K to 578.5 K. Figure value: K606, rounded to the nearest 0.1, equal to 2.8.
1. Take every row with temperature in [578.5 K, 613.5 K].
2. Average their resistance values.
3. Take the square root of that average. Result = 5.1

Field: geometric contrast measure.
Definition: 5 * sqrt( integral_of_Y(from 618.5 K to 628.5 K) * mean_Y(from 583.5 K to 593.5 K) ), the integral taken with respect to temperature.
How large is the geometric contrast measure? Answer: 424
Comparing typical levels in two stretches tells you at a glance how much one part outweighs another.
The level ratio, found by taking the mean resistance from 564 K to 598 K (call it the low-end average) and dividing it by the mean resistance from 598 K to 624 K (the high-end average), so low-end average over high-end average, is 0.92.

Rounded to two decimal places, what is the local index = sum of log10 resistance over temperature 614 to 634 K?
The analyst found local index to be 5.78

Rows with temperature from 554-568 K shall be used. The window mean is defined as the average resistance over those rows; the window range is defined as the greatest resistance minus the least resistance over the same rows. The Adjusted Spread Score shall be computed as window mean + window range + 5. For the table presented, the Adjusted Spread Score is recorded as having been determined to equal 31.8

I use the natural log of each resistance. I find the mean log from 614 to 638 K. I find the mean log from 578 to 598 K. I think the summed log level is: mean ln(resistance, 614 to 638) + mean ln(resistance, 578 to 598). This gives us 6.55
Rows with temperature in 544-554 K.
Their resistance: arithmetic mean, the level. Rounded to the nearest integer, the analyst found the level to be 20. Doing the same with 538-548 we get 20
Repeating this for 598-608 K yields 27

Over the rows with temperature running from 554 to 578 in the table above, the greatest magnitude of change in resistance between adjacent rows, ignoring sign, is 2.01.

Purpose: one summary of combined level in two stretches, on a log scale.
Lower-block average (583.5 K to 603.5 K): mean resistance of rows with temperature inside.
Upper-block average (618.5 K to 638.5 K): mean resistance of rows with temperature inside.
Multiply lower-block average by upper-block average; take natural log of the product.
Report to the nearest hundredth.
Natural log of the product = 6.56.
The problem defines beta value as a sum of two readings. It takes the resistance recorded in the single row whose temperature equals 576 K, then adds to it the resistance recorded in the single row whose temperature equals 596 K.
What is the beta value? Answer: 49.6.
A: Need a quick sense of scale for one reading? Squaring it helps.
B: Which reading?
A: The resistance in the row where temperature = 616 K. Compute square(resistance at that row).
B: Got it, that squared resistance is 763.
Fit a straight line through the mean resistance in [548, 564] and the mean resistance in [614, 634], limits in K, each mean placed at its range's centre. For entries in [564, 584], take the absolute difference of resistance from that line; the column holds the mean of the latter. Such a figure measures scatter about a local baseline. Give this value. 1.4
